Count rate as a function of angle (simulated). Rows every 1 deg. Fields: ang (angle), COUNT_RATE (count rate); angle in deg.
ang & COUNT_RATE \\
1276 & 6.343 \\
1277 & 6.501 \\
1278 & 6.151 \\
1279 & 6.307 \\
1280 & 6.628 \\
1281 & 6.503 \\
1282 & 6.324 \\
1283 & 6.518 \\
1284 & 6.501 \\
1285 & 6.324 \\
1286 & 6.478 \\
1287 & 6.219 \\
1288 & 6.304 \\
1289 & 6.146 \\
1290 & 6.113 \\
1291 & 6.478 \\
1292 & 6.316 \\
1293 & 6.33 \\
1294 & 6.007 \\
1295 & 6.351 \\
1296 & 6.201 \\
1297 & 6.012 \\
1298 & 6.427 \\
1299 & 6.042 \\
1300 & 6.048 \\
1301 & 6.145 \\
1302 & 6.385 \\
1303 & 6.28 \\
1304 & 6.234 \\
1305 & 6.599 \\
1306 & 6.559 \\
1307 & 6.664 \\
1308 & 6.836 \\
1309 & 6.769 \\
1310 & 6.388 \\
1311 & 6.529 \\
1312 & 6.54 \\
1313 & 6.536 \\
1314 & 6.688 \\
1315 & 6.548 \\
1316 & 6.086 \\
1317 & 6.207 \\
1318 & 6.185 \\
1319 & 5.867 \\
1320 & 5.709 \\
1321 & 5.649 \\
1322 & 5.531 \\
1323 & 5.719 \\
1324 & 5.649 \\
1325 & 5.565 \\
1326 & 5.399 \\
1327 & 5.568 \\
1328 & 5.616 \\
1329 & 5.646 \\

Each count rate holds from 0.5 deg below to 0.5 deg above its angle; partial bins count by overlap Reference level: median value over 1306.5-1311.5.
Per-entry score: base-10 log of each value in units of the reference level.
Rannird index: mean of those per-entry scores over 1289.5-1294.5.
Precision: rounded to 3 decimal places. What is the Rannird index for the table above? -0.028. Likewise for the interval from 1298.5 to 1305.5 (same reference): -0.028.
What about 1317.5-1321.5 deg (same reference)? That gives -0.057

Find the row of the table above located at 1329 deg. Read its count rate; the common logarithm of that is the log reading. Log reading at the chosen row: 0.75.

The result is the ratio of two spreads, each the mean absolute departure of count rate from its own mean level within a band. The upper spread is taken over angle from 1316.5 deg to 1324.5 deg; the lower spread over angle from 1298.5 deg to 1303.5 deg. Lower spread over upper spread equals 0.60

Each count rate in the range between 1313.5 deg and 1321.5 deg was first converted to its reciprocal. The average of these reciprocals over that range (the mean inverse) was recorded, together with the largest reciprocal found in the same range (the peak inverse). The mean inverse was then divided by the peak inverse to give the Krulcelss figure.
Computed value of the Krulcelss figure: 0.926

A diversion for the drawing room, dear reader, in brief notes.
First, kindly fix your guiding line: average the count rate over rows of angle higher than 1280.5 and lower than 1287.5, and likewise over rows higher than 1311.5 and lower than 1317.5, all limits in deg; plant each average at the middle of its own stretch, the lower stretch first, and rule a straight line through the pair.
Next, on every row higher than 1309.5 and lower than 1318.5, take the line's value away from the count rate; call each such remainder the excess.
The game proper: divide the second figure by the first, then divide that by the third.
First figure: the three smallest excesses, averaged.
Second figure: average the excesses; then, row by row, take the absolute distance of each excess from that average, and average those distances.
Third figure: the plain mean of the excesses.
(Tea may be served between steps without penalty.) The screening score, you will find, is 29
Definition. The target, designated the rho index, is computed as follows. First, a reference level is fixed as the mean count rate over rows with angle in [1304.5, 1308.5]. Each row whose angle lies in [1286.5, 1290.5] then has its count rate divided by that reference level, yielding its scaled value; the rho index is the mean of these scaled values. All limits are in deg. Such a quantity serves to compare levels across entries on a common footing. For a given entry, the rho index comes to 0.930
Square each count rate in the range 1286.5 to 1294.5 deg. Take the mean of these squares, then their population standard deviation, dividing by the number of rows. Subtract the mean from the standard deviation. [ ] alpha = -37.2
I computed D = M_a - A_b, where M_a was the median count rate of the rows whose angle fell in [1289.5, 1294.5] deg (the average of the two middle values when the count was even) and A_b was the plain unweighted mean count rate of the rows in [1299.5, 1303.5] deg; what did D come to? 0.10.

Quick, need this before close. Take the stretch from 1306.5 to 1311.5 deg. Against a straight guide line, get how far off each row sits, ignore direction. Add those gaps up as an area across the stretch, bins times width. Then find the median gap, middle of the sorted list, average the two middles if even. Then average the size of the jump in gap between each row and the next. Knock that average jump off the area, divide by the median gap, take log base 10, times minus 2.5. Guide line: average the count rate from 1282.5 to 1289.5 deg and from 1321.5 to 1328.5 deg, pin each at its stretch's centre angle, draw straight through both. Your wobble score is -1.71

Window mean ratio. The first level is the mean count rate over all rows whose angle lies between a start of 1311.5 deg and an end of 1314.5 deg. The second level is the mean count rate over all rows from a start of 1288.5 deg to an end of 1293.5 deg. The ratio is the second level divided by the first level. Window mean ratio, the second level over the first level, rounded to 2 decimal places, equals 0.95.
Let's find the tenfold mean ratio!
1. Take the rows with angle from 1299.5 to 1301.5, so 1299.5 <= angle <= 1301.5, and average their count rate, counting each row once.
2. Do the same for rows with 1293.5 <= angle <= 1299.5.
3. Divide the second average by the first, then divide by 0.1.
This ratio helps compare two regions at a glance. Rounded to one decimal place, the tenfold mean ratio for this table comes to 10.1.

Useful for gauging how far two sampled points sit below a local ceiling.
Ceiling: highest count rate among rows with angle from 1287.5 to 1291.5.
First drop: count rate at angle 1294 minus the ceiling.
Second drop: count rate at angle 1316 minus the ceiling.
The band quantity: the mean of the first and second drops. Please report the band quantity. -0.43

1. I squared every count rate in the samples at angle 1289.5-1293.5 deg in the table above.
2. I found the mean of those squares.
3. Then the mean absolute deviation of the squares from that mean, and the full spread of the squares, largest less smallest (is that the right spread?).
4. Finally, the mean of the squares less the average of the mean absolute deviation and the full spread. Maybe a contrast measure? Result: 37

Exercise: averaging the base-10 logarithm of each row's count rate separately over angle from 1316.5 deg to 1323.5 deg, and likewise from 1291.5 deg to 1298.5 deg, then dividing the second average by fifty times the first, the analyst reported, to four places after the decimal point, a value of 0.0208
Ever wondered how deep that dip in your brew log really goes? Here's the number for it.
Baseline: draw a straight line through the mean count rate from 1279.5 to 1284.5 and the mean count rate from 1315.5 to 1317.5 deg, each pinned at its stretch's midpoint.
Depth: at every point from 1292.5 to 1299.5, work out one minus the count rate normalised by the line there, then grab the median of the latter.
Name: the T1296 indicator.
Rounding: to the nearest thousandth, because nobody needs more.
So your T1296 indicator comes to 0.024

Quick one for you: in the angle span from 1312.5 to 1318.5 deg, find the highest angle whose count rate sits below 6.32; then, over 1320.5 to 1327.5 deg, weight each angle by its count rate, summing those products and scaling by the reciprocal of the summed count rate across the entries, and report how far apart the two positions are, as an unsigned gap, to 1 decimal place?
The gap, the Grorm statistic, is 6.0 deg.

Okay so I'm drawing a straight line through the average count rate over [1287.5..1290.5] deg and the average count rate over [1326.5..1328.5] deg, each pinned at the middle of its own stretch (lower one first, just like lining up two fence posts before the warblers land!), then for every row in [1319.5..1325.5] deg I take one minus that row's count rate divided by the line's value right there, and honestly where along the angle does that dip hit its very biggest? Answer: 1322 deg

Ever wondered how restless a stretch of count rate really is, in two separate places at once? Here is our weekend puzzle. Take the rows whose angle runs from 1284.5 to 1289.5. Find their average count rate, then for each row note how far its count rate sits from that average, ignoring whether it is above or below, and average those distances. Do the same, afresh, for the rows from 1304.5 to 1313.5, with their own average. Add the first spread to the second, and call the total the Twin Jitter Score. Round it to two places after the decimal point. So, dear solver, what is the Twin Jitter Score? 0.19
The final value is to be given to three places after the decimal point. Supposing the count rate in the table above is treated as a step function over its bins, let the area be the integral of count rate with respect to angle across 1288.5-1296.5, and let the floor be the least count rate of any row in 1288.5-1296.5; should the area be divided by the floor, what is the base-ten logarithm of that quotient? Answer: 0.920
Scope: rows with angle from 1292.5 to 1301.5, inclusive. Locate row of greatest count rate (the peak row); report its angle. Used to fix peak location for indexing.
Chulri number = 1298 deg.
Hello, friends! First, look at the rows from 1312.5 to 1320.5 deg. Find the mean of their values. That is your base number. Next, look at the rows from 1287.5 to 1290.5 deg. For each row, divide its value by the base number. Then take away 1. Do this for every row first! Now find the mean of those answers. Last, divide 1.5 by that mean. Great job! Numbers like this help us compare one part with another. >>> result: -230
